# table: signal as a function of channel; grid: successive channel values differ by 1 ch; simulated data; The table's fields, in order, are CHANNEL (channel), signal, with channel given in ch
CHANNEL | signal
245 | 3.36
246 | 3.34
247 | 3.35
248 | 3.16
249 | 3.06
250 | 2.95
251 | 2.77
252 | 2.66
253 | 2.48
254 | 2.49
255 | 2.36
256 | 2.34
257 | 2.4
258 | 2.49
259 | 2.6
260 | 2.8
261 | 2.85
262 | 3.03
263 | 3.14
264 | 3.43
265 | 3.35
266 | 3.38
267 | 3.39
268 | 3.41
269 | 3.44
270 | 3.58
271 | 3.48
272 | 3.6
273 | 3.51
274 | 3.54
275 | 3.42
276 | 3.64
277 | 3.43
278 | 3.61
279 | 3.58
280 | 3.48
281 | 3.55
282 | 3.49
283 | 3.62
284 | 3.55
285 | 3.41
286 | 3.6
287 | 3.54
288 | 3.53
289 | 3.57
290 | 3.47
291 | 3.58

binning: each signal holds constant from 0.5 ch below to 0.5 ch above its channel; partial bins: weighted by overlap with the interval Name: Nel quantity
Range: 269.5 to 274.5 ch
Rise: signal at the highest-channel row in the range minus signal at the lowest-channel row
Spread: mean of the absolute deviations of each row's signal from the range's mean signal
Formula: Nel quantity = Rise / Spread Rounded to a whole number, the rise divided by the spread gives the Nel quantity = -1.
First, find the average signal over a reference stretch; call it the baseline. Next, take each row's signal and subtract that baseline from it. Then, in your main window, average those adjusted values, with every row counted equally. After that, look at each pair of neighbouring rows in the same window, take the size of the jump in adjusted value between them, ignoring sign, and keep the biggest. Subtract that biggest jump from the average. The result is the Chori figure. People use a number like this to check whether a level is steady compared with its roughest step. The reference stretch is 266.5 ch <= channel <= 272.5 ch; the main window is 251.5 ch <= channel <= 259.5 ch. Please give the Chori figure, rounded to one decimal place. -1.2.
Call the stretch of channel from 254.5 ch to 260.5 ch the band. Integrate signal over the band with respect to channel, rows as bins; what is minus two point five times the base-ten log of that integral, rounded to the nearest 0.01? -2.94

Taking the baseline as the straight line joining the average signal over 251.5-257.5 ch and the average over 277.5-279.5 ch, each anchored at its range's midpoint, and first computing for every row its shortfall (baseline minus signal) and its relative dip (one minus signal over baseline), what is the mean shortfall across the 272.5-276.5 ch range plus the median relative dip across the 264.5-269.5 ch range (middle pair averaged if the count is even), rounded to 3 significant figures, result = -0.234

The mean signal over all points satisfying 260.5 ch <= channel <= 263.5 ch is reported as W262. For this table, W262 3.0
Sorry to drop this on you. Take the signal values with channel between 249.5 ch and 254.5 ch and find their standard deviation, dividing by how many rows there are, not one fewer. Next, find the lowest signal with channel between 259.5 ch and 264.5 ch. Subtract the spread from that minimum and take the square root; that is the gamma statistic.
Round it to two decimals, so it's 1.62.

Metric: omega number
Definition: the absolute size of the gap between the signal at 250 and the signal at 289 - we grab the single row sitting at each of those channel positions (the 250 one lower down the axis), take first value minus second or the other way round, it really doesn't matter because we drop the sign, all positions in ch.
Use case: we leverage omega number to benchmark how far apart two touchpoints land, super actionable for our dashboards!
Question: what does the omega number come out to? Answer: 0.62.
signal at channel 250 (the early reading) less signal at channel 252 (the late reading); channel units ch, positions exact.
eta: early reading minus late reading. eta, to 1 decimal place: 0.3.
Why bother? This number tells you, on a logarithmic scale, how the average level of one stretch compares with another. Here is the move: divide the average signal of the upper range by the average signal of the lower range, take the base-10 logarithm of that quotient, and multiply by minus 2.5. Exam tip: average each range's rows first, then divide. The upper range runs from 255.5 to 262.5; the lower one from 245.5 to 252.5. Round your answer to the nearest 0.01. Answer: 0.15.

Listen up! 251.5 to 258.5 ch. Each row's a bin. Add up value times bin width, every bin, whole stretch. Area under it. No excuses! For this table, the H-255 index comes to 17.2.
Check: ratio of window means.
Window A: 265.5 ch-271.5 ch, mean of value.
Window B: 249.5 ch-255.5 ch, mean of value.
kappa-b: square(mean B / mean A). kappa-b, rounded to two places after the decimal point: 0.58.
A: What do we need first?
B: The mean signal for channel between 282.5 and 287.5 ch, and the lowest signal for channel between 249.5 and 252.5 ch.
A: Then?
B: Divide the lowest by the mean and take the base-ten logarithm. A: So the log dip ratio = -0.12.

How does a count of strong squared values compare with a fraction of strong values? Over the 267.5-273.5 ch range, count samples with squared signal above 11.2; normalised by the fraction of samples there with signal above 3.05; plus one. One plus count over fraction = 7.0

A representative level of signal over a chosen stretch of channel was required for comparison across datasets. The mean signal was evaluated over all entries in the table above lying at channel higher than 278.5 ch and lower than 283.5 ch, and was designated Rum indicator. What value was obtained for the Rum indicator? 3.54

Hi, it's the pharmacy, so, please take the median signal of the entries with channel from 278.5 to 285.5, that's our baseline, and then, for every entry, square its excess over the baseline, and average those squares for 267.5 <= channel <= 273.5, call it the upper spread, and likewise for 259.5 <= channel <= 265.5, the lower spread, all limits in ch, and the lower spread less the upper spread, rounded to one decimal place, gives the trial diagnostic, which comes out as 0.3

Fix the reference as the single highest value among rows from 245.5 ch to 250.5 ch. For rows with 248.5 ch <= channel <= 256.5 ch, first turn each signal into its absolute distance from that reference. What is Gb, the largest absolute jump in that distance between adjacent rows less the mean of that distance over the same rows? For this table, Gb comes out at -0.53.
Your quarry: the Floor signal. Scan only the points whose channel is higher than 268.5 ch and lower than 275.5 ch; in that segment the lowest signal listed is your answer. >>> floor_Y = 3.42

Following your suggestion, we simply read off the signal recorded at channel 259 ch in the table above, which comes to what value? 2.6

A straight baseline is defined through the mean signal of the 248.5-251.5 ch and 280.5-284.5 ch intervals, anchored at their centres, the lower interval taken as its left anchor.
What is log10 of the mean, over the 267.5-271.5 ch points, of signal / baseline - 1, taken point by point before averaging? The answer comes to -1.28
